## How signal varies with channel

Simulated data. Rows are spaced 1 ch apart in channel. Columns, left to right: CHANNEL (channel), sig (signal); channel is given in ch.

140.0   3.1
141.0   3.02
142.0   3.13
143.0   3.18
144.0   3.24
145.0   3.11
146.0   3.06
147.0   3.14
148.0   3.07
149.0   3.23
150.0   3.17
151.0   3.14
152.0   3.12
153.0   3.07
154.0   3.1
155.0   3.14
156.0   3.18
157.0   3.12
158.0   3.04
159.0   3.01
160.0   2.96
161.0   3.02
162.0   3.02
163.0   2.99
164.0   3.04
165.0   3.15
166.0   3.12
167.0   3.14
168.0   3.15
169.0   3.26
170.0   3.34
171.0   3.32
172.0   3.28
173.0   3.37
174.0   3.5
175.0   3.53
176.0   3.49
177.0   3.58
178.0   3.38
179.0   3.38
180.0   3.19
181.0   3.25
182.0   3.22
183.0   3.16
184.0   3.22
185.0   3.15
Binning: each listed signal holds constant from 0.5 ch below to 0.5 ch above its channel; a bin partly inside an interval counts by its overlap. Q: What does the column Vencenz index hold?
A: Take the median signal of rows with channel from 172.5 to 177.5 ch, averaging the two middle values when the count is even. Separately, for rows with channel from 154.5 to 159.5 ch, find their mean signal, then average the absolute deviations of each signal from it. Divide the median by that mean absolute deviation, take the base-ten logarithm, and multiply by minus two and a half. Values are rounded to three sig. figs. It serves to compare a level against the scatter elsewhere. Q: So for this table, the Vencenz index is -4.44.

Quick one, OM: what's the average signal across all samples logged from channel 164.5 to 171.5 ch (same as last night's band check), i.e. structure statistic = 3.21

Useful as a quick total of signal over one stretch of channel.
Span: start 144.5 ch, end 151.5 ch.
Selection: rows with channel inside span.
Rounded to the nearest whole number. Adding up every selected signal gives 22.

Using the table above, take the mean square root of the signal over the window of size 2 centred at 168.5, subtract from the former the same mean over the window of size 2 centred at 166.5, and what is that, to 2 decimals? 0.02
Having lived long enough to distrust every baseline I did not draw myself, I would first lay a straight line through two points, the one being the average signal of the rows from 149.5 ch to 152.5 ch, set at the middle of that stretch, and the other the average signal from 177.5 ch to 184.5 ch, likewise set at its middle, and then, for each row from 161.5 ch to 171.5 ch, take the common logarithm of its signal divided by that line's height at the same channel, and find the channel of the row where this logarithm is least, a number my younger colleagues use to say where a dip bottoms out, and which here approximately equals 163.0 ch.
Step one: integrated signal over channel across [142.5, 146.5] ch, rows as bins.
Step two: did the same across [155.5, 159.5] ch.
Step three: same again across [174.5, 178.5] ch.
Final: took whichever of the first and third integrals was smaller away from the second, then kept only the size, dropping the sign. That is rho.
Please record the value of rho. 0.24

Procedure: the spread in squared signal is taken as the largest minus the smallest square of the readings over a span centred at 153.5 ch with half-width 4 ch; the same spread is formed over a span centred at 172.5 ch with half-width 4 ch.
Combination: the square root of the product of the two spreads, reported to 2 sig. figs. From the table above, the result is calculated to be 1.1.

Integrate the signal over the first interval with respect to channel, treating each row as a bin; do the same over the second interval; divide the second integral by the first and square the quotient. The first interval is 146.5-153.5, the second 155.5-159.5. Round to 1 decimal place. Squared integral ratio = 0.3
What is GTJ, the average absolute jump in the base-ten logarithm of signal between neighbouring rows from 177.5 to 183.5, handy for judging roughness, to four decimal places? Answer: 0.0091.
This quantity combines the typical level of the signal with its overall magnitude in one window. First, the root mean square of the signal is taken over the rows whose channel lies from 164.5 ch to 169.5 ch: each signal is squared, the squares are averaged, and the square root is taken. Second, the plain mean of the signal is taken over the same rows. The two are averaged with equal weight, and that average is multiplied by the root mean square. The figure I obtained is 10.0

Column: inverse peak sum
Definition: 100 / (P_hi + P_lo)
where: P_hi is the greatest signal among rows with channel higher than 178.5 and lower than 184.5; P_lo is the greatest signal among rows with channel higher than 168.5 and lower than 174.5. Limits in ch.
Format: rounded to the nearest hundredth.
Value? 14.53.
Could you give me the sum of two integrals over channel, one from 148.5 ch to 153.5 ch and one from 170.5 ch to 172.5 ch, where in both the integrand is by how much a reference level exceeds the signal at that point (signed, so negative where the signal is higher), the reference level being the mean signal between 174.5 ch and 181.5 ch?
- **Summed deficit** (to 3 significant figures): 1.47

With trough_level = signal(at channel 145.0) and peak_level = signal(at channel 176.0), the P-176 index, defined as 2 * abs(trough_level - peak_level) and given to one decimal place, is 0.8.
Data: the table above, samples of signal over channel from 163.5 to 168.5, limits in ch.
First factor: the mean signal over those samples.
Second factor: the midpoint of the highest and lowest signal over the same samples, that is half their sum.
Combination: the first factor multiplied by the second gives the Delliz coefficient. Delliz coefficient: 9.7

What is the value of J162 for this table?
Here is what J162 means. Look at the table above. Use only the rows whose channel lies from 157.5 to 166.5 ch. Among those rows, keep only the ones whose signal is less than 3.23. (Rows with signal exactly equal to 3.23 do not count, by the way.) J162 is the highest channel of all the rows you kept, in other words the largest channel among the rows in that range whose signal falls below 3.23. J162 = 166.0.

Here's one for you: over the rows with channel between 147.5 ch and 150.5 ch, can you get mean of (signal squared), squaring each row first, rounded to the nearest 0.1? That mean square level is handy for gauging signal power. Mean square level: 10.0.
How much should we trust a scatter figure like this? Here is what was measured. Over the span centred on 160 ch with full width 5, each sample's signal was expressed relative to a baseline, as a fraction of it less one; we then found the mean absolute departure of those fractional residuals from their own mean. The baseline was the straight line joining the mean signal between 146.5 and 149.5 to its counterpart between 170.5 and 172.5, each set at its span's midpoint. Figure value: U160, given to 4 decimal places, 0.0065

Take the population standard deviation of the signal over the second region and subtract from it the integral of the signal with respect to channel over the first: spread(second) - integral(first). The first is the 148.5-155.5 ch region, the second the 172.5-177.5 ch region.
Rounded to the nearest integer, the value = -22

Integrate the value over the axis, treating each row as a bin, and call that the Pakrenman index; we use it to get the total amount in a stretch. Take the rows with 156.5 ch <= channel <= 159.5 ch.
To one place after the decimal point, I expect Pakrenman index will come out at 9.2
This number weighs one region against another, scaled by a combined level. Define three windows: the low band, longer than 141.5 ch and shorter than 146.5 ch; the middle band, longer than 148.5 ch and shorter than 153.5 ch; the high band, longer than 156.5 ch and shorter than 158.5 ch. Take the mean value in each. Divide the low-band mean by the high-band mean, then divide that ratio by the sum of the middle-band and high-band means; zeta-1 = 0.164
